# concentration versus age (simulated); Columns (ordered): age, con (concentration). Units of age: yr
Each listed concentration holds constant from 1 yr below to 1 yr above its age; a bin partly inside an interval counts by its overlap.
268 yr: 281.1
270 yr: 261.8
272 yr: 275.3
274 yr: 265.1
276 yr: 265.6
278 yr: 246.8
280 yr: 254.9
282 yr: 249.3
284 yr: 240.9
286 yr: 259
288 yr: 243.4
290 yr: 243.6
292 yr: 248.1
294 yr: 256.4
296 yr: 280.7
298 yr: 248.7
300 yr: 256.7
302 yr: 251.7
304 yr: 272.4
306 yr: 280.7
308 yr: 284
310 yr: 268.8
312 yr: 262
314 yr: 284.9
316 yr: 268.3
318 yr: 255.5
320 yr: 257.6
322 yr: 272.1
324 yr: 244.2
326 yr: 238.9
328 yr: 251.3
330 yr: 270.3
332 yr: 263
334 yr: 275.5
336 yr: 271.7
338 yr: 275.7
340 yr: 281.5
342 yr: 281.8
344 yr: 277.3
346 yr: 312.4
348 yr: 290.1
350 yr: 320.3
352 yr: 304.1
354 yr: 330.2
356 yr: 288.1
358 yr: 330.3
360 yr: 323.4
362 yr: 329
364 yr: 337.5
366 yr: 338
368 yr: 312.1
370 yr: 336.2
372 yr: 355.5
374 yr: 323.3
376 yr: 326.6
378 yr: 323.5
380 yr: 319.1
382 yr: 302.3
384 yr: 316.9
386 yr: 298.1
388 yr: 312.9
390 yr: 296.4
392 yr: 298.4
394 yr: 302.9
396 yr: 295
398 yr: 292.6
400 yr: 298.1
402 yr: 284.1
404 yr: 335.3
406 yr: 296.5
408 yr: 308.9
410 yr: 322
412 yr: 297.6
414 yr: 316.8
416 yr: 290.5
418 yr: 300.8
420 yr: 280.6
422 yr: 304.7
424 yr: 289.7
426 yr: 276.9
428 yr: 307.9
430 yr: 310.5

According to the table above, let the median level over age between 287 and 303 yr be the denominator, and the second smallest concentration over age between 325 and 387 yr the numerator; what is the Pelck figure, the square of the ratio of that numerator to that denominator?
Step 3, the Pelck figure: 1.01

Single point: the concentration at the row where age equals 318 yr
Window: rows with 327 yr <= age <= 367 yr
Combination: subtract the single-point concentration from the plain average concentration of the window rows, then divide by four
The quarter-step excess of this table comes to 10.5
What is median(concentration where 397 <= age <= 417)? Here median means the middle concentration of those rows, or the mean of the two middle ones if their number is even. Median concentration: 298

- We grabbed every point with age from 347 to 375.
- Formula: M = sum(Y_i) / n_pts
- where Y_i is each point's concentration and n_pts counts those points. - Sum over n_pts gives 323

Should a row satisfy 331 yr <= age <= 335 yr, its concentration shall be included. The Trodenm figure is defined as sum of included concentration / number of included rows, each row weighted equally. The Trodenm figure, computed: 269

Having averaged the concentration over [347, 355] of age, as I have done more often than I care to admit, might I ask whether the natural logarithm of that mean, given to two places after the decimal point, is 5.74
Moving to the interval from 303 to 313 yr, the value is 5.61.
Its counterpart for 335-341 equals 5.62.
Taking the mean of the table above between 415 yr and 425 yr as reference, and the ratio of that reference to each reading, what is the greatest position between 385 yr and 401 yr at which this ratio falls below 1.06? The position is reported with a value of 400 yr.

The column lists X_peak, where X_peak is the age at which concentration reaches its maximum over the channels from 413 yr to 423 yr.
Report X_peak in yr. 414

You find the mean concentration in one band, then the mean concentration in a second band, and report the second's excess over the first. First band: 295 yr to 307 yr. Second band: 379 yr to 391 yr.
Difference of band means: 42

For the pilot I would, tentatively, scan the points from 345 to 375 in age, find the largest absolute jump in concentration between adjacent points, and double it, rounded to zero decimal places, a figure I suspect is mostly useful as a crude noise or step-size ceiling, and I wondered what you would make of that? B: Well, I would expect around 84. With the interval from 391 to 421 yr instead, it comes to 102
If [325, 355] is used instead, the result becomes 70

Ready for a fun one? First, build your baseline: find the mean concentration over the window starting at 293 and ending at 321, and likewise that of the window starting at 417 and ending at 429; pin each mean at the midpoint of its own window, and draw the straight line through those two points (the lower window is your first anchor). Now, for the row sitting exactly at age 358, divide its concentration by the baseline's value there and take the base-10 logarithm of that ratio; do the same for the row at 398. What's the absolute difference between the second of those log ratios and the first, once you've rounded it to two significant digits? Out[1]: 0.067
